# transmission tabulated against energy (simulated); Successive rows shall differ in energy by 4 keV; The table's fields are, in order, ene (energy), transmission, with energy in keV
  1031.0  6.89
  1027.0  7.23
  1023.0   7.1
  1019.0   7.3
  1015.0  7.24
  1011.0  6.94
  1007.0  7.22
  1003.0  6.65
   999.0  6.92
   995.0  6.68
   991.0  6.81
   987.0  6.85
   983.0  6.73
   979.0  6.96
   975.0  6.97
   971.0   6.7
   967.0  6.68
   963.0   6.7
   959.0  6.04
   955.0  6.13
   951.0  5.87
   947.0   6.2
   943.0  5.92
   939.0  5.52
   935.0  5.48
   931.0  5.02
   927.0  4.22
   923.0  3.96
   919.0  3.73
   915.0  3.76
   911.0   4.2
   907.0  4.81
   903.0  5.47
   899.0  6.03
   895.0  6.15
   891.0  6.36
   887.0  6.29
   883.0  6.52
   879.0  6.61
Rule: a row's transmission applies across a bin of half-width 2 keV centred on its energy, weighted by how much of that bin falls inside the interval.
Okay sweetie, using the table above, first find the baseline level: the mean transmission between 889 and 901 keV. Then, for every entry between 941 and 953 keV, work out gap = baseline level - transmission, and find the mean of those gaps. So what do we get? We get 0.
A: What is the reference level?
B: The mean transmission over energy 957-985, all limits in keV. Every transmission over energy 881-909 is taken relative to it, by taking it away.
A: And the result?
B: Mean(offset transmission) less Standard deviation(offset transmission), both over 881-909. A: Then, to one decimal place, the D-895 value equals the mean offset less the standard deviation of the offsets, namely -1.3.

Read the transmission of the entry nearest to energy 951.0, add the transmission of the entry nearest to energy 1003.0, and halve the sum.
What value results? 6.3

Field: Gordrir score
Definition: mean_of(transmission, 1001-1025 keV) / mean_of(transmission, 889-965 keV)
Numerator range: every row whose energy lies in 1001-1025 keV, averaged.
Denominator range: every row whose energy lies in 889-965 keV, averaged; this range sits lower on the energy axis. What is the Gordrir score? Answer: 1.32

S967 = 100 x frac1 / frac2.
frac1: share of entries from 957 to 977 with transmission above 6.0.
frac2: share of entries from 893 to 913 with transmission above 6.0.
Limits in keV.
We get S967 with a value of 250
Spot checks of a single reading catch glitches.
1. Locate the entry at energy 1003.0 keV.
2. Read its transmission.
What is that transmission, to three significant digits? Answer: 6.65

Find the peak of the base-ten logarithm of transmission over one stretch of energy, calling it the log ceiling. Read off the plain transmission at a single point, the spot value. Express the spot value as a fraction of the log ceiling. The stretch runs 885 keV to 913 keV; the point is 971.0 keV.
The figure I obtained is 8.3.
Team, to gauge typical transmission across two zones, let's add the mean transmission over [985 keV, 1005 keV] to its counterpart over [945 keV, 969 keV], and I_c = 13.1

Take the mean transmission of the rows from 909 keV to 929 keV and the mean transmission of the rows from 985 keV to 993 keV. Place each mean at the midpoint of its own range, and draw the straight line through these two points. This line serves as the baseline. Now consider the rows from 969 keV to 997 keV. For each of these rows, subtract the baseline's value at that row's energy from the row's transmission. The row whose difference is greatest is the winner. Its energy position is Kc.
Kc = 975.0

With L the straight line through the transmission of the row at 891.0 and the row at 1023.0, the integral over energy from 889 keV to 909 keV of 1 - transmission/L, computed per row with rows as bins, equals 2.0 keV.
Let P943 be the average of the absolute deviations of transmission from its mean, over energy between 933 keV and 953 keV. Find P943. 0.24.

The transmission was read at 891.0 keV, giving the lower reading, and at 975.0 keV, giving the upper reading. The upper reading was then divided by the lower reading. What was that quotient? 1.1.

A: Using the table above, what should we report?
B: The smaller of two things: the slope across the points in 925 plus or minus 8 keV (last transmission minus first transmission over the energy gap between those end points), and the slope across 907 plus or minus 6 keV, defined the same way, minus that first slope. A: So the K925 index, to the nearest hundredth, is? -0.27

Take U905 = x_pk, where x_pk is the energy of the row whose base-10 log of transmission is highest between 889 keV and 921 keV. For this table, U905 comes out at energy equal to 891.0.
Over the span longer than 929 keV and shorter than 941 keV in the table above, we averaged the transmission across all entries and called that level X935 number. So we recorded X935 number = 5.34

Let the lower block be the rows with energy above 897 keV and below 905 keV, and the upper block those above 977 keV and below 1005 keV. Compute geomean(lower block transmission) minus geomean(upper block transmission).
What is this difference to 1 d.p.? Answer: -1.1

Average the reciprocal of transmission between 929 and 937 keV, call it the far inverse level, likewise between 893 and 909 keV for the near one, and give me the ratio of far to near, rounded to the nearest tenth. 1.1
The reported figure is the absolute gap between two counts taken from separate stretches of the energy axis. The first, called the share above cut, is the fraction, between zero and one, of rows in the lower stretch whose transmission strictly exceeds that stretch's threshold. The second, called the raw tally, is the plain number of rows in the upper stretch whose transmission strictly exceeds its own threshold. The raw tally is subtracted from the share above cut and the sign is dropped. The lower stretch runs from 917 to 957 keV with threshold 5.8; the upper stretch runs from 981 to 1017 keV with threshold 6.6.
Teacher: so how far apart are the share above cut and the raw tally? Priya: 8.6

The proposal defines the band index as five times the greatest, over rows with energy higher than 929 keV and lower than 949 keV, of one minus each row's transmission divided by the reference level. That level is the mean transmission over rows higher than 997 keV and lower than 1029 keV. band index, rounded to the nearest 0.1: 1.5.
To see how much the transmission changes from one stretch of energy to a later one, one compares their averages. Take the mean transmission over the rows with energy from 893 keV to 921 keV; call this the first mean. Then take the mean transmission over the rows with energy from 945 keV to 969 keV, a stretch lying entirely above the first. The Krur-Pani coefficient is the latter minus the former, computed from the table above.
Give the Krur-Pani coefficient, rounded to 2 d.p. 1.39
